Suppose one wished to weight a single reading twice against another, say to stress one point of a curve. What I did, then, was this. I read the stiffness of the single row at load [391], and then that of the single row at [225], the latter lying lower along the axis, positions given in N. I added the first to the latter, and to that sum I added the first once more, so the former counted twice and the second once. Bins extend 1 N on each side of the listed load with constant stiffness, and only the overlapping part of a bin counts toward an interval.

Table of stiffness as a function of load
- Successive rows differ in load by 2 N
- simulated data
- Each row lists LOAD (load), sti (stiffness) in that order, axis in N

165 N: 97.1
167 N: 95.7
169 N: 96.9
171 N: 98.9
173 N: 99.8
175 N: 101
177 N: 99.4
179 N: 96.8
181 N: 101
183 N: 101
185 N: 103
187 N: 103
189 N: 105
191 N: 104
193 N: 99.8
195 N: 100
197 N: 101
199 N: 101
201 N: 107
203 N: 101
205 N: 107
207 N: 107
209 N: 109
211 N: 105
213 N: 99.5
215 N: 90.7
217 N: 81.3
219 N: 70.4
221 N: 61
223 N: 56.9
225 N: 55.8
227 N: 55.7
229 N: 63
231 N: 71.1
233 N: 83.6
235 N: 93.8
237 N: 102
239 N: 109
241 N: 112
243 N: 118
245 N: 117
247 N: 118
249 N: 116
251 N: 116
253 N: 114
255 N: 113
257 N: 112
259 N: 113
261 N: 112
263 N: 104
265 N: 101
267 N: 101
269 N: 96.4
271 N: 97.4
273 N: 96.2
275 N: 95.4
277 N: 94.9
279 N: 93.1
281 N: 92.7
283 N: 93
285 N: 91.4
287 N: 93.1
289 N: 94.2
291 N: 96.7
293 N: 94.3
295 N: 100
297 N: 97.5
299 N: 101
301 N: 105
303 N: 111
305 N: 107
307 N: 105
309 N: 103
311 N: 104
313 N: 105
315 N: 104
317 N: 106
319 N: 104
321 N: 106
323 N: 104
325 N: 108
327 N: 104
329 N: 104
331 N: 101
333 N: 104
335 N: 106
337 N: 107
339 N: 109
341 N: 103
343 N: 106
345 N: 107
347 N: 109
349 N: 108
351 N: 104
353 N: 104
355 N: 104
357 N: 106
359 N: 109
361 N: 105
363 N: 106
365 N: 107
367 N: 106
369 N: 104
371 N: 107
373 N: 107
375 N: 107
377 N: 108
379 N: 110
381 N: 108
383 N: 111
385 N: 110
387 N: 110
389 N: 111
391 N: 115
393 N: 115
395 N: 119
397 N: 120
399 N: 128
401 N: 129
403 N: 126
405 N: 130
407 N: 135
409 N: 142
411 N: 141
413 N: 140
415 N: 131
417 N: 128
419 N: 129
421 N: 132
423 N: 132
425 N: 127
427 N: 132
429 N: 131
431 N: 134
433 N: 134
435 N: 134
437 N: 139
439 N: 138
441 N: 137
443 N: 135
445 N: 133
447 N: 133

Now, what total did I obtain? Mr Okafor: 286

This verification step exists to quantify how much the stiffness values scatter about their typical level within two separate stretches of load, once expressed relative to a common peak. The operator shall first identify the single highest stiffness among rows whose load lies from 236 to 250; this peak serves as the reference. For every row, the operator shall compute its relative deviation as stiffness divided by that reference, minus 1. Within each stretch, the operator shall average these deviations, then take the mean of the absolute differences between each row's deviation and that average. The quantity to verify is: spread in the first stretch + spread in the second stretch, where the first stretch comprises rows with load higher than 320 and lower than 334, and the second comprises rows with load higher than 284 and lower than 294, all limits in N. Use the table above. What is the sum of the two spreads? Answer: 0.024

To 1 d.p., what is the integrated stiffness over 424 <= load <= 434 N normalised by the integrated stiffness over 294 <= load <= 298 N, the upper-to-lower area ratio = 3.3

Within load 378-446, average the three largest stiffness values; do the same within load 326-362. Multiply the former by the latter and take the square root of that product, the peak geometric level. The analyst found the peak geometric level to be 124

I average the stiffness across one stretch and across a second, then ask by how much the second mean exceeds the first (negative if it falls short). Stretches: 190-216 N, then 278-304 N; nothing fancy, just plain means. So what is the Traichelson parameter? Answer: -5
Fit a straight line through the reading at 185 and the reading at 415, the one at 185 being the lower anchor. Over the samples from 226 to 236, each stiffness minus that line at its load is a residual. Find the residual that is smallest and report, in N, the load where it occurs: 227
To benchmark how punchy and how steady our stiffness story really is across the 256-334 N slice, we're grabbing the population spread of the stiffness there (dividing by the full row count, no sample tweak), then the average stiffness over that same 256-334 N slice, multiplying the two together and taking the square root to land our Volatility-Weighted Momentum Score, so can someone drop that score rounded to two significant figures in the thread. 24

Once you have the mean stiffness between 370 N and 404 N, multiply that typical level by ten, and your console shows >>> 1142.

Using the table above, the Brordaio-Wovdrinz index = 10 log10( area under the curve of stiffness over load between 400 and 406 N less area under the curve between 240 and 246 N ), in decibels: 19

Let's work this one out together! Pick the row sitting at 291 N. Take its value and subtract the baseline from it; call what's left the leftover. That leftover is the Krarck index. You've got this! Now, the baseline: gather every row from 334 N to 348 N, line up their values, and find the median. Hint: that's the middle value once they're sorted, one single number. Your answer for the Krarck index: -10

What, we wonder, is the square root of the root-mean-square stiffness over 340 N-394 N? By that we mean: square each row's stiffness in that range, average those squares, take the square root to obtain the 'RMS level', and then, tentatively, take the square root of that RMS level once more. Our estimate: 10.4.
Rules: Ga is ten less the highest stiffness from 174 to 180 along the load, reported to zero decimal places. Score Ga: -91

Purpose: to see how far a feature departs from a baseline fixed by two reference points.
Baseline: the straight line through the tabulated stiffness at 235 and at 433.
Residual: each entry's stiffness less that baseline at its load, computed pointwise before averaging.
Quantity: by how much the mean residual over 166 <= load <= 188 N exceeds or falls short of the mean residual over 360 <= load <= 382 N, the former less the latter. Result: 32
